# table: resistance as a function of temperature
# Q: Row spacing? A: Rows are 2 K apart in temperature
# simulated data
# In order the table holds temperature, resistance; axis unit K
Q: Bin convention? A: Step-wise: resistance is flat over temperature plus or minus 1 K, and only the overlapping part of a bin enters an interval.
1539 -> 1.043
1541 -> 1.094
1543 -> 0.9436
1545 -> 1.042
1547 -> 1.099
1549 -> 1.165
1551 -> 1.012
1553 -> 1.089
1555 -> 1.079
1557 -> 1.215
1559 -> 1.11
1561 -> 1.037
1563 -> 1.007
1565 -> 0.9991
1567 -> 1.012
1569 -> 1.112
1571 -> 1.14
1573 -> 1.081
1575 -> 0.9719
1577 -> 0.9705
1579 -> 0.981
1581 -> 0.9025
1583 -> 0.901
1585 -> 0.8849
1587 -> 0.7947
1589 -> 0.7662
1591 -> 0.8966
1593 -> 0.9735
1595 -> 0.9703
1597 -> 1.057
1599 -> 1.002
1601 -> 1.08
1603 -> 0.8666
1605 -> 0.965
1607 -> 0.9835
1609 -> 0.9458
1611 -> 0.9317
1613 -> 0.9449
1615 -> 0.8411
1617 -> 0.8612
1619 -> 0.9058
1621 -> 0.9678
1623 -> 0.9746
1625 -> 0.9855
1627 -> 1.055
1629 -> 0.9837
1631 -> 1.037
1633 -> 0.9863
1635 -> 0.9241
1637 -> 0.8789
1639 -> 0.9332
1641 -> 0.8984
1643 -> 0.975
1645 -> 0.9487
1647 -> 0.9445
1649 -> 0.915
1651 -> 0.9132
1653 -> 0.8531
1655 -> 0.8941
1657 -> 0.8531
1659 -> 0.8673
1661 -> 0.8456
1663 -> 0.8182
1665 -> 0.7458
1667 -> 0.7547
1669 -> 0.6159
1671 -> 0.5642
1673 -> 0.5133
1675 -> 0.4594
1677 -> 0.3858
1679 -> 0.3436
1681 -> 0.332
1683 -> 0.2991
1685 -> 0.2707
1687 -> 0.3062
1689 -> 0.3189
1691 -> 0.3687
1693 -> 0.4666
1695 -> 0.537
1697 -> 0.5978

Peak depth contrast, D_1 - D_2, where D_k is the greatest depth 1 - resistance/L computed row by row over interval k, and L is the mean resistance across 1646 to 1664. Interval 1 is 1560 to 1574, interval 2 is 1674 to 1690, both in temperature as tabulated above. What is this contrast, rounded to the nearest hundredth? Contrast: -0.83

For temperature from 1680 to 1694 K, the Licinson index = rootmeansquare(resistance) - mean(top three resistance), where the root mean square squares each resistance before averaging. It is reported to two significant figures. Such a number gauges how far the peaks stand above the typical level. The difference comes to -0.046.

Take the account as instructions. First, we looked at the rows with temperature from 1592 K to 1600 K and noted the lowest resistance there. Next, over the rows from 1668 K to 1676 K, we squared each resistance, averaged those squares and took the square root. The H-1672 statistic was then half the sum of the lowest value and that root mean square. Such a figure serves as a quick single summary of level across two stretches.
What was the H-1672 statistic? 0.76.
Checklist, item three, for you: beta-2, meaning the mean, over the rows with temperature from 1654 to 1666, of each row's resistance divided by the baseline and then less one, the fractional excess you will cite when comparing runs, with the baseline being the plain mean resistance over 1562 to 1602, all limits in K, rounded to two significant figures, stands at -0.14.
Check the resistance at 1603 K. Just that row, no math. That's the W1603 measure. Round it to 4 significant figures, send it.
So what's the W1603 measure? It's 0.8666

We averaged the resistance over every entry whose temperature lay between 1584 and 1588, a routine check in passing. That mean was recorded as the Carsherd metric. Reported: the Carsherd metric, 0.84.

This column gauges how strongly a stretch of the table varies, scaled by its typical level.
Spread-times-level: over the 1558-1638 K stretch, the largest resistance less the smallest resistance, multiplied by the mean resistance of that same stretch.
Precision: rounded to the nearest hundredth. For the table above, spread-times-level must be 0.36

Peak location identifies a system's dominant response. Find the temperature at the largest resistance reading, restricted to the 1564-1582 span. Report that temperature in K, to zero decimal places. 1571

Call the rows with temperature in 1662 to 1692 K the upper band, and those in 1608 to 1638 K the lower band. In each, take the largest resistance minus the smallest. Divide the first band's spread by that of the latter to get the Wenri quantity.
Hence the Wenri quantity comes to 2.6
